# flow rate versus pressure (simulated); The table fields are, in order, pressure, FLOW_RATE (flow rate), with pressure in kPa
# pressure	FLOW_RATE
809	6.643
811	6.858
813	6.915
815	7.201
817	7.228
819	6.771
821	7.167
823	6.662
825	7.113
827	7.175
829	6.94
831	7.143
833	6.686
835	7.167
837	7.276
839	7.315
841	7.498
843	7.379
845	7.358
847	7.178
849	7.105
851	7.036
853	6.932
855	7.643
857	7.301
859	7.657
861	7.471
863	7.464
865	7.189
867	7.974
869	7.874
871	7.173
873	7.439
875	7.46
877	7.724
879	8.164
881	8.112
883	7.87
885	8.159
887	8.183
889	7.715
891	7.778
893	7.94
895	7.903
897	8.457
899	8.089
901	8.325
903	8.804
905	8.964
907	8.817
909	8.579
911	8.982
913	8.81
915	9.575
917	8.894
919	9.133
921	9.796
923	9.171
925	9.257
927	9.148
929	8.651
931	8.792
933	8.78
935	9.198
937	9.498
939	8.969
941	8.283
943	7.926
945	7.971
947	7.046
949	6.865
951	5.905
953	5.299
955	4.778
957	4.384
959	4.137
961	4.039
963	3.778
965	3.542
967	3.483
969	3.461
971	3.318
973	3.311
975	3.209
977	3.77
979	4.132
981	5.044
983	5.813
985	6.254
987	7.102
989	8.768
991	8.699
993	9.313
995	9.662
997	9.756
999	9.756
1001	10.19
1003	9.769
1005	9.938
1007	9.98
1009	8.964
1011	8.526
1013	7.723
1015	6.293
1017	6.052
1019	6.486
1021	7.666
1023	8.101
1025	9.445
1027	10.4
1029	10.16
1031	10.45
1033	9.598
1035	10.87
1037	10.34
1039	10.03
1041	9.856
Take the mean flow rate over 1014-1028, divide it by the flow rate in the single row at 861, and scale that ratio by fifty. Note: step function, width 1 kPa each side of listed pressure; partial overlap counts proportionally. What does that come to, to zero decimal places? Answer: 52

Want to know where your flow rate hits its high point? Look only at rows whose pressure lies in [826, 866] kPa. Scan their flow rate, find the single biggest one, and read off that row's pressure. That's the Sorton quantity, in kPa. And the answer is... 859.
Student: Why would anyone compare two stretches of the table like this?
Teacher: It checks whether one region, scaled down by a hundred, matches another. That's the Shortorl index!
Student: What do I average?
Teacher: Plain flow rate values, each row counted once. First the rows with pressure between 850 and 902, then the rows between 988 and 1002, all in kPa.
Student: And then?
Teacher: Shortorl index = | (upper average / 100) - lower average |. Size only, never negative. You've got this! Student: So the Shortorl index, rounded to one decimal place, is 7.6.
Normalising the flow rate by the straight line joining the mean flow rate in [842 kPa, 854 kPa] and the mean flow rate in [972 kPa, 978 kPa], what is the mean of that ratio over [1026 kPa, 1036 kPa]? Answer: 5.8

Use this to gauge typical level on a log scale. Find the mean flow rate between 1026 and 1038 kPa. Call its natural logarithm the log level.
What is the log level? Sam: 2.33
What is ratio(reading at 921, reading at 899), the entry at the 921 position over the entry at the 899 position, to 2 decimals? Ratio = 1.21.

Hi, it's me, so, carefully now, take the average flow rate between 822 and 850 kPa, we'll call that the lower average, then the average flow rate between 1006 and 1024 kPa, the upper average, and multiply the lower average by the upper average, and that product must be 55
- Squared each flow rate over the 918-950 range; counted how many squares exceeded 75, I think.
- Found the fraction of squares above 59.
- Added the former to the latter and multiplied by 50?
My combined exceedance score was 544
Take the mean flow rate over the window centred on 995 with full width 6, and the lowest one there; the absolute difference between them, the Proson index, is 0.26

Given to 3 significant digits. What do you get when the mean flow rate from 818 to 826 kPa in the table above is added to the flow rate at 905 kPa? 15.9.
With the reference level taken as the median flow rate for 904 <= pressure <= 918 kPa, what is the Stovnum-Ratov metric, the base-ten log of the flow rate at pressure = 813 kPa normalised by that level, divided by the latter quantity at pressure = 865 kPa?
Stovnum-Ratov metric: 1.2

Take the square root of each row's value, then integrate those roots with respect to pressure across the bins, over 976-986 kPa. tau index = 22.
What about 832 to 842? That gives 27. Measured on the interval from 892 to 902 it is 29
